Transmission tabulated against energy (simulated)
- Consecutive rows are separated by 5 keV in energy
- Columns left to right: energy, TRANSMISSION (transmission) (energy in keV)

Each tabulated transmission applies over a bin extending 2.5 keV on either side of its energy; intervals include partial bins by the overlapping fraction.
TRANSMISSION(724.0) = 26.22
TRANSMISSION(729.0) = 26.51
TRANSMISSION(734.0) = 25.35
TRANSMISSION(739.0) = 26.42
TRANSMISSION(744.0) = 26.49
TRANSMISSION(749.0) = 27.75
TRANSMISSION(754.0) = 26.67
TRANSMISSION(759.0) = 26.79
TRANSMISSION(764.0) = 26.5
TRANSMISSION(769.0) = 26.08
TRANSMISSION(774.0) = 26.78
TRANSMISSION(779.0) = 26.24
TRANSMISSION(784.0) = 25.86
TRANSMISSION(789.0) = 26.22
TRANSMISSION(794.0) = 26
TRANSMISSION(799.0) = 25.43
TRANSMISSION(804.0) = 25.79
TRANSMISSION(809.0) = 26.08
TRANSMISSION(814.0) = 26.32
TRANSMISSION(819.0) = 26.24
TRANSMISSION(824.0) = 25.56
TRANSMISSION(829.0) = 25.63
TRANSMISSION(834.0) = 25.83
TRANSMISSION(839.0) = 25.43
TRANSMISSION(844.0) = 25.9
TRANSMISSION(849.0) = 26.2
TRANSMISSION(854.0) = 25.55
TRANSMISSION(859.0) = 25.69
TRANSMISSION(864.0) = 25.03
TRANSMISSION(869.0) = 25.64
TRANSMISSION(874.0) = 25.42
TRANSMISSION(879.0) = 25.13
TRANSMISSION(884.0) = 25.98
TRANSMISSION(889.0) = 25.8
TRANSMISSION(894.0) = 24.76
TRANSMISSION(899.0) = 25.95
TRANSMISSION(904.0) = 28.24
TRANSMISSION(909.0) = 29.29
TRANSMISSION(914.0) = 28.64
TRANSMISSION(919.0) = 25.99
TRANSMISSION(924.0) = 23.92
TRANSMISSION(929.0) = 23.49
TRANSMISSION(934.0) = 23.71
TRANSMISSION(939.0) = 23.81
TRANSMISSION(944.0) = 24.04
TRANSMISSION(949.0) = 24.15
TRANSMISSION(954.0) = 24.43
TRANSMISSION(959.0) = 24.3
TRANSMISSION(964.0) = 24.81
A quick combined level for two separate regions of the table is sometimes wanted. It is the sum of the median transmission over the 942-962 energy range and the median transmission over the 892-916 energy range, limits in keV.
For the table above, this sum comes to 52.5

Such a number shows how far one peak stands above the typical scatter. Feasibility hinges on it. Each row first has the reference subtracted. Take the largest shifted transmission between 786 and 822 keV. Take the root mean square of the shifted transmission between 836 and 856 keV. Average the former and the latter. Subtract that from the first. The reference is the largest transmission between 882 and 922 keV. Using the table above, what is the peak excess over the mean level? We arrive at -3.25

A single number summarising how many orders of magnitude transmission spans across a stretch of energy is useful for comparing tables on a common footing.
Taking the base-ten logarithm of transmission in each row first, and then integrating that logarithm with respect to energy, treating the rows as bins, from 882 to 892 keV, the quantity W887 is 14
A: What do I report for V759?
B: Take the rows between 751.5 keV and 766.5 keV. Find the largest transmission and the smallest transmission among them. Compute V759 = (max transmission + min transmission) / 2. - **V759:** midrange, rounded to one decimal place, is 26.6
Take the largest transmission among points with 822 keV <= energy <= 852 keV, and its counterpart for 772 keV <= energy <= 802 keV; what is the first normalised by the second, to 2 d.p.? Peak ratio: 0.98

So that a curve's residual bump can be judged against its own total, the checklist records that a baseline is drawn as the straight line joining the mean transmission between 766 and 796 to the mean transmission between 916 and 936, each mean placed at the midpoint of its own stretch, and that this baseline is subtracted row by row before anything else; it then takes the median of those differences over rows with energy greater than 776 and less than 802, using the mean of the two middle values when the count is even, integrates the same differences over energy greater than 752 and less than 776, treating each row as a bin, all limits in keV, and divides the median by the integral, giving -0.01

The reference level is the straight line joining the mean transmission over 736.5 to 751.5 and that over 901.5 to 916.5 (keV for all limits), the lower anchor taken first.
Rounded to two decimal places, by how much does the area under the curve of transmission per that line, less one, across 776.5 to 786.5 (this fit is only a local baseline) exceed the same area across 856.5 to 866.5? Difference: 0.55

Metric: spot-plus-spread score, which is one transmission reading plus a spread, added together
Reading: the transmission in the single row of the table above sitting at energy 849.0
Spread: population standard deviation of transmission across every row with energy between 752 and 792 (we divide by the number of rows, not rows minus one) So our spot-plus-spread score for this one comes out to 26.5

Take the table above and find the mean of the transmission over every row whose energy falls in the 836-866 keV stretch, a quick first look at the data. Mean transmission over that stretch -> 25.6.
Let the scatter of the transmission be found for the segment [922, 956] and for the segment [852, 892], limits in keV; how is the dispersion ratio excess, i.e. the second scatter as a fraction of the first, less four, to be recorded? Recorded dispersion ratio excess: -2.9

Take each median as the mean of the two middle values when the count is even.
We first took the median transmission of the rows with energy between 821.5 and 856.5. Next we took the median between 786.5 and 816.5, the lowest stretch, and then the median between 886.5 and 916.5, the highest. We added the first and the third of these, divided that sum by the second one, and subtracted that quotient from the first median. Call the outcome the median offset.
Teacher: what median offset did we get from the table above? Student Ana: 23.61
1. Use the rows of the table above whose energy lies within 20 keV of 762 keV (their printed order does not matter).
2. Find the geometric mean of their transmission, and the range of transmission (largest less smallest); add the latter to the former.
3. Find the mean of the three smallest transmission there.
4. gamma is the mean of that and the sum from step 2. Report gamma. 27.3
